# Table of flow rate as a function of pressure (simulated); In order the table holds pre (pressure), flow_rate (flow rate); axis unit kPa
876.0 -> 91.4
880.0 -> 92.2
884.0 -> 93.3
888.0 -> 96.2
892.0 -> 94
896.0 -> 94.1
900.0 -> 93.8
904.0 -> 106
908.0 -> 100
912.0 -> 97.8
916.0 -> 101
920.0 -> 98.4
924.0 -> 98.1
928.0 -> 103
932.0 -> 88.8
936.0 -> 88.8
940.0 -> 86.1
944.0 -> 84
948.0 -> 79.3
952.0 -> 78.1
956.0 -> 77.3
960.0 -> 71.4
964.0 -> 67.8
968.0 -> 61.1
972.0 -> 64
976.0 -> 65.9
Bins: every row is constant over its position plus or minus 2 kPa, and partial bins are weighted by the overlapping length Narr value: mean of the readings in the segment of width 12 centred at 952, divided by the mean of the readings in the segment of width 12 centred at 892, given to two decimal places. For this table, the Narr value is 0.83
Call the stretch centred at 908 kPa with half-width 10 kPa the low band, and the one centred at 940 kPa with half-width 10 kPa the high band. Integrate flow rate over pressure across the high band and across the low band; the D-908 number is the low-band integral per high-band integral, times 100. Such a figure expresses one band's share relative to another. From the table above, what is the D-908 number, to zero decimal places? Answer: 117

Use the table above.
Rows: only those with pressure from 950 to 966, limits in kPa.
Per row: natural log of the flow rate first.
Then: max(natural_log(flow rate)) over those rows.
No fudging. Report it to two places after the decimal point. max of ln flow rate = 4.36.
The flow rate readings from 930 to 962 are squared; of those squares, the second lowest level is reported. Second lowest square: 5975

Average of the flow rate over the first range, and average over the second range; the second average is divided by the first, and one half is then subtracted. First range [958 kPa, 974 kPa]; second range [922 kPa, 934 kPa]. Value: 1.0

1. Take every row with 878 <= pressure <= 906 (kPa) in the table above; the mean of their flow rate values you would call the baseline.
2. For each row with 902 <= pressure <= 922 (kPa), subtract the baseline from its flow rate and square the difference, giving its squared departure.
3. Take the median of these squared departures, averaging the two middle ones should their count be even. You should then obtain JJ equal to 19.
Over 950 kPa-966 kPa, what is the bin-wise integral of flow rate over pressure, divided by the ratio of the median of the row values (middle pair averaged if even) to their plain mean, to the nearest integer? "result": 1167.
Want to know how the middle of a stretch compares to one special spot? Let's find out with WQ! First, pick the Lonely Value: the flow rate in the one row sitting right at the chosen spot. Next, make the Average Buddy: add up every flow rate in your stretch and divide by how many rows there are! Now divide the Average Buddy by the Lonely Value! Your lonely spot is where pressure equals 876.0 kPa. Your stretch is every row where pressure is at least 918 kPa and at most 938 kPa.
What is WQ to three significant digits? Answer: 1.04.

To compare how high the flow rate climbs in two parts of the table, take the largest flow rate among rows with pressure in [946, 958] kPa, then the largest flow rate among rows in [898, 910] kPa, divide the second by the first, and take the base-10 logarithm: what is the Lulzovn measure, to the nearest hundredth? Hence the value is 0.13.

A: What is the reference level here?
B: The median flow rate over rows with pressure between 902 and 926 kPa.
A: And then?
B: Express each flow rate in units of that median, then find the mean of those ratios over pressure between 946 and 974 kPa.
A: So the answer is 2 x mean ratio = 1.44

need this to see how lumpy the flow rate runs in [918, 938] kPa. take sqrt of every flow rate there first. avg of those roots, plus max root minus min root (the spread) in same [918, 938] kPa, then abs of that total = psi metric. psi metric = 10.5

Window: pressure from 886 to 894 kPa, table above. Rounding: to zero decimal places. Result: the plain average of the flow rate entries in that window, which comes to 95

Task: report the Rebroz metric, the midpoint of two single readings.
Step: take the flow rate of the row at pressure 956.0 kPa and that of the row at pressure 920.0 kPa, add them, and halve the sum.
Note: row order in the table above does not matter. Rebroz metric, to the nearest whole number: 88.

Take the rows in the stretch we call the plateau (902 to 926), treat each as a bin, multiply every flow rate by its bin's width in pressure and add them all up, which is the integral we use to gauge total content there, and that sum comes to 2405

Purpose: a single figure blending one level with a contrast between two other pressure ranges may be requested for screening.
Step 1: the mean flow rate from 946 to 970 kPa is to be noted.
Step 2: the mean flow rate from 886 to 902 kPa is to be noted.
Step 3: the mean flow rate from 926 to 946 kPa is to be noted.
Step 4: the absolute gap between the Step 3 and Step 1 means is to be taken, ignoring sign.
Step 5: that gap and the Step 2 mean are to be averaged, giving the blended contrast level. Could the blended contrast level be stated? 56.1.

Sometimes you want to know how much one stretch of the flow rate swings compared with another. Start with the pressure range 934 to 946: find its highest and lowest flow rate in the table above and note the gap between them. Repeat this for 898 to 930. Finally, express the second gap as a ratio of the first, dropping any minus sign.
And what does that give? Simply 2.5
